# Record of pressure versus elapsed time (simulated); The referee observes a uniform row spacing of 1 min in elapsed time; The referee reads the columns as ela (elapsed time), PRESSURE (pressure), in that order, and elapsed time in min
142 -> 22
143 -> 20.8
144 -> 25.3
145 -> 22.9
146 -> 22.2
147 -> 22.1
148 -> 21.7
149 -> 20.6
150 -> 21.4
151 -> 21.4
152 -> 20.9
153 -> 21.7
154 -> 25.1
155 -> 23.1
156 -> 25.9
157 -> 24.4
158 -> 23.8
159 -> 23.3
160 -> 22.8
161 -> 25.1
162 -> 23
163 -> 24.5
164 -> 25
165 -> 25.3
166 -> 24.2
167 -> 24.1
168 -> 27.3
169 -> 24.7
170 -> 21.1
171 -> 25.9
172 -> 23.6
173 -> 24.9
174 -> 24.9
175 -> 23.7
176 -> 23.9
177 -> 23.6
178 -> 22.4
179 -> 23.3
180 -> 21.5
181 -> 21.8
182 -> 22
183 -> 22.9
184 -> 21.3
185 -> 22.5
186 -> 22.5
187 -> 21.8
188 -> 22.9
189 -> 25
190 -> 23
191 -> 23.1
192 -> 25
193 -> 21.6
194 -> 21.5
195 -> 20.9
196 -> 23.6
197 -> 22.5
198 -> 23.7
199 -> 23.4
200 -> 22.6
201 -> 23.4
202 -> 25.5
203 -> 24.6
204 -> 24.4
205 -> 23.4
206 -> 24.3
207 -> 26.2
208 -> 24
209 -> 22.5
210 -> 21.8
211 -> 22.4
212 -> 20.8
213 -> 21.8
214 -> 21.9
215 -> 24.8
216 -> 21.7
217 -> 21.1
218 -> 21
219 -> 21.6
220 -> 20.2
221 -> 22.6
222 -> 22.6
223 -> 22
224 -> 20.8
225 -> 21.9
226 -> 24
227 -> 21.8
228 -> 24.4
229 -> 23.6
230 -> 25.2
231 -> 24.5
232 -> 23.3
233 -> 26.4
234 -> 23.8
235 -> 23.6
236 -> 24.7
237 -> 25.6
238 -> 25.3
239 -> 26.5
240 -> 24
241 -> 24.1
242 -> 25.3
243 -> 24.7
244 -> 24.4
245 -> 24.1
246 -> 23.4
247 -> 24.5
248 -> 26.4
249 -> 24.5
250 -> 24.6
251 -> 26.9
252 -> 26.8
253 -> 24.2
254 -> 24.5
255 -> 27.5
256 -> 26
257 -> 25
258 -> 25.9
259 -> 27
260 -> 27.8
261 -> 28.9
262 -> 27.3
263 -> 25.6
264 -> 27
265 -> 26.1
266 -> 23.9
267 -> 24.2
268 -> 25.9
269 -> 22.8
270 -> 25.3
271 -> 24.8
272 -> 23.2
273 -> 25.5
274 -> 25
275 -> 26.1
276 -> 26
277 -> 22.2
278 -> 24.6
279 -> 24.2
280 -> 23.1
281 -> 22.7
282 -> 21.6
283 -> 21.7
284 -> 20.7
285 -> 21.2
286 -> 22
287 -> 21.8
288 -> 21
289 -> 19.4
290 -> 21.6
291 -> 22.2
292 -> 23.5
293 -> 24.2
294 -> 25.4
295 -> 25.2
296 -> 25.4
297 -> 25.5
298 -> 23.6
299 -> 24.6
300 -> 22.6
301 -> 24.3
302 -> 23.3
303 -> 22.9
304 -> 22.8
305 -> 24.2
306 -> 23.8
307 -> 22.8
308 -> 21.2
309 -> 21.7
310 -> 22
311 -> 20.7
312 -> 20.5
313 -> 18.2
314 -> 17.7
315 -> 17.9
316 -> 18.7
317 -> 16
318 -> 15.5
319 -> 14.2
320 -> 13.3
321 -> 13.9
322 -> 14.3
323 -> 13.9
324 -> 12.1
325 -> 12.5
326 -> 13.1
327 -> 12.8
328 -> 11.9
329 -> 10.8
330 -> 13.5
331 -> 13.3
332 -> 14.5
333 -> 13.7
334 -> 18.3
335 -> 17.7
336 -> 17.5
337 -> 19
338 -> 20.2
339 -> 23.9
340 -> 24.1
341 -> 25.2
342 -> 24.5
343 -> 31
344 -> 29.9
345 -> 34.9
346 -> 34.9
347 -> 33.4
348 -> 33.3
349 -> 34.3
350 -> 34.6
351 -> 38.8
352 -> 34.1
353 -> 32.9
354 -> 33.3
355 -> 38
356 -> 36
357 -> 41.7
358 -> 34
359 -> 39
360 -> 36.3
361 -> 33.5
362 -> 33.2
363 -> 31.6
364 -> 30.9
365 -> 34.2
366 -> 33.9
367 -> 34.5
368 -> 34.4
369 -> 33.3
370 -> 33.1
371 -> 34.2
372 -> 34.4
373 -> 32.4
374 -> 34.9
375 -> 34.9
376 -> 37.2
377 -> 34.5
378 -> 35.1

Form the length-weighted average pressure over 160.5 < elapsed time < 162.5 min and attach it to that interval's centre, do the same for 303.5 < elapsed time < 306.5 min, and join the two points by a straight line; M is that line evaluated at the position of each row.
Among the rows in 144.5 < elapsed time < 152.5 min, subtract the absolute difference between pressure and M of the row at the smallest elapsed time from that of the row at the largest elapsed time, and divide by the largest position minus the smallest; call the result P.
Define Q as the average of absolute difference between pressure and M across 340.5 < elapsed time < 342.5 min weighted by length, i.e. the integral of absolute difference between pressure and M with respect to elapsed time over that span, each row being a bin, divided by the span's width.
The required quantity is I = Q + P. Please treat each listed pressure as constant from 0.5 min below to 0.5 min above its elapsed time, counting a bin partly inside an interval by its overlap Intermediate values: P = 0.28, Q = 1.4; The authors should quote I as 1.6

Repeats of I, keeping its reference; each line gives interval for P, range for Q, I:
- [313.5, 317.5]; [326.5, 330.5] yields 11.8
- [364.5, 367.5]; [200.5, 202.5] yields 1.2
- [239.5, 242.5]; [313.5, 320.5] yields 8.0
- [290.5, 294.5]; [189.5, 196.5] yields 1.7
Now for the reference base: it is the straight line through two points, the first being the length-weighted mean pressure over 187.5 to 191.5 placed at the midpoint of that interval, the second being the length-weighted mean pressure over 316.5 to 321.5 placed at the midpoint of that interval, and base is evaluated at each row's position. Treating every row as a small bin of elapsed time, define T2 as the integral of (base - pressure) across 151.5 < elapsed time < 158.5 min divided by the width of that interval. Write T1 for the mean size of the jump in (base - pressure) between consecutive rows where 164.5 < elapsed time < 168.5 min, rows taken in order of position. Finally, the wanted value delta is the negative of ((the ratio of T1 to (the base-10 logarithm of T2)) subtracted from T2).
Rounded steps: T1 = 1.44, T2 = 2.3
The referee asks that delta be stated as 1.6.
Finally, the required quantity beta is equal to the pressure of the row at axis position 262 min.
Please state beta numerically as 27.3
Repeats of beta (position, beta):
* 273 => 25.5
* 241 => 24.1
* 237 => 25.6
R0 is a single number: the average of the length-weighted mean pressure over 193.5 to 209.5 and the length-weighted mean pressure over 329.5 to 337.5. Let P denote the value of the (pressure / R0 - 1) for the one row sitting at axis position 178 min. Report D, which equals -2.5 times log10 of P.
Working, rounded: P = 0.14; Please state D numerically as 2.2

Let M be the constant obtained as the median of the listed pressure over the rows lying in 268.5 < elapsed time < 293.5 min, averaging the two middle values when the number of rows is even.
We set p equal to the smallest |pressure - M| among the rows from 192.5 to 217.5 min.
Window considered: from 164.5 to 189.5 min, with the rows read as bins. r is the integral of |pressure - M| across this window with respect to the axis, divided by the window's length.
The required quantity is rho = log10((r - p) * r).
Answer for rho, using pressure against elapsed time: 0.19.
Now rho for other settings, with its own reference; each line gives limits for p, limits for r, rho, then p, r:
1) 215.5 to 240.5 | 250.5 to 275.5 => 0.90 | 0.20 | 2.93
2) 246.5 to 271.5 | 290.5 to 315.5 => 0.47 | 0.00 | 1.71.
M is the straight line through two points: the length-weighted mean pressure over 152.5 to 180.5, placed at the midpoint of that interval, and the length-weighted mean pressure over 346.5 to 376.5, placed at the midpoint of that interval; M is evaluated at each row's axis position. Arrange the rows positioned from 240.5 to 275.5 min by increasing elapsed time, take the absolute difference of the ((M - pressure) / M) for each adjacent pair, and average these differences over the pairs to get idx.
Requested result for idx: 0.0447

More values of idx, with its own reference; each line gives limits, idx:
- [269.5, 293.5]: 0.0363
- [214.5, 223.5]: 0.0418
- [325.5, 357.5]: 0.0567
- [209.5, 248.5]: 0.0449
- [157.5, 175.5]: 0.0686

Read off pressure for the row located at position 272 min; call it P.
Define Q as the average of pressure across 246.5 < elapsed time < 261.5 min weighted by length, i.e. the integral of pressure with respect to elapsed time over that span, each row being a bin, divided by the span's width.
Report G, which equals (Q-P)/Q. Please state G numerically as 0.11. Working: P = 23.2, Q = 26.0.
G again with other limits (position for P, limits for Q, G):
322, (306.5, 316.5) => 0.29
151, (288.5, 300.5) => 0.09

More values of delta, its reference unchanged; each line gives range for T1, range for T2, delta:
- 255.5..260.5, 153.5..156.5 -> 12.8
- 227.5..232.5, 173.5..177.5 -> -3.4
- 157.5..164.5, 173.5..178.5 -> -9.7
